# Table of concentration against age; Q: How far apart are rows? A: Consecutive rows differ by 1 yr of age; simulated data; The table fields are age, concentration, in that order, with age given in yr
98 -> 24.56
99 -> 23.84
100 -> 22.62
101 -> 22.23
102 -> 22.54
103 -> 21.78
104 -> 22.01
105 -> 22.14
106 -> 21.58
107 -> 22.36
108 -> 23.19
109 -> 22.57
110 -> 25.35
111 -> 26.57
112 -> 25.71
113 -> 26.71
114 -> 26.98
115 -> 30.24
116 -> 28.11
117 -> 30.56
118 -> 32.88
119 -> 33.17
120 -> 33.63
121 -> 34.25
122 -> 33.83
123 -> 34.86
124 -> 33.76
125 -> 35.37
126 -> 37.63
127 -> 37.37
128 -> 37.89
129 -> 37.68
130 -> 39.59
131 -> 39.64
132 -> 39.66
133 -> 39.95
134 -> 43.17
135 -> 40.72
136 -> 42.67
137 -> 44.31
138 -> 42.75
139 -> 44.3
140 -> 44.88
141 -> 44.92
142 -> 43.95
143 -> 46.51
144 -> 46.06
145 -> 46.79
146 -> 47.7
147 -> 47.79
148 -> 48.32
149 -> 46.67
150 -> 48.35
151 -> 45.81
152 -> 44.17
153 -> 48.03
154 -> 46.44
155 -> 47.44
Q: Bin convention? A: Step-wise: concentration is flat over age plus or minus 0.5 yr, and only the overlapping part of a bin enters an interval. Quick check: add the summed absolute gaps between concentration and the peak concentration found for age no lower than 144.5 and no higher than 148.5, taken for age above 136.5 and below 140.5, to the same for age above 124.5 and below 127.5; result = 52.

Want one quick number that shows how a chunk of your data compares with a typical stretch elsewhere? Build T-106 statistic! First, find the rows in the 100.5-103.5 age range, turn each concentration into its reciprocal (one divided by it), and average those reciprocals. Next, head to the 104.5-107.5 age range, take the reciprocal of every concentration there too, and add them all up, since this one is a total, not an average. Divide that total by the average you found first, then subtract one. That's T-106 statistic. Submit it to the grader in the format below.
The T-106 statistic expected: 2.02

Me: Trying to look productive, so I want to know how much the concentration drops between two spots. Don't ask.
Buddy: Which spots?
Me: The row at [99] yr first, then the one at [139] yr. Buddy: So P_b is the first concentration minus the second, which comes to -20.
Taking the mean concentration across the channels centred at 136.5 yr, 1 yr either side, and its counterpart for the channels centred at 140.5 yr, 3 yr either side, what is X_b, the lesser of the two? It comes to 43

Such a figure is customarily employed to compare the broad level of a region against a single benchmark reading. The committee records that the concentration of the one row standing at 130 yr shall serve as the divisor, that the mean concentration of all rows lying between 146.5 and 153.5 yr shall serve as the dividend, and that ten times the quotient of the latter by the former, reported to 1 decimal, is 11.9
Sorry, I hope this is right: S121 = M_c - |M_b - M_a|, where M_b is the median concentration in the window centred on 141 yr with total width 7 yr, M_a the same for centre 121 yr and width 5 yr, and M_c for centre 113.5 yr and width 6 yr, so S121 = 16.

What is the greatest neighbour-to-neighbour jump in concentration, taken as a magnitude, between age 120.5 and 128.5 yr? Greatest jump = 2.3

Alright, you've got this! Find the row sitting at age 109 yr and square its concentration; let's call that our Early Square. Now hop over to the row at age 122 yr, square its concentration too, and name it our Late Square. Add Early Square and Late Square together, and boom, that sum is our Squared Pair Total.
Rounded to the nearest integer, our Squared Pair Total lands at 1654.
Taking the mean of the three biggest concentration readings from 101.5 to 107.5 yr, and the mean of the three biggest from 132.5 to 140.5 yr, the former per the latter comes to 0.50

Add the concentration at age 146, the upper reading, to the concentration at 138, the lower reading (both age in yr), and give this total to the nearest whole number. 90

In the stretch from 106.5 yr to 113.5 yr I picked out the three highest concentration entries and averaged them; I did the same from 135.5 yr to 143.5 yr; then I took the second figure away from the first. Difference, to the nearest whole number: -19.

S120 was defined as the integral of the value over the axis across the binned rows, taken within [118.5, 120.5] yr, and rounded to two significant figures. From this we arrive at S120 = 67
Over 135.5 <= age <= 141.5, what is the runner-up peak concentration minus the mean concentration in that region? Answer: 0.91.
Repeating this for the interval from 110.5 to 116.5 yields 0.72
